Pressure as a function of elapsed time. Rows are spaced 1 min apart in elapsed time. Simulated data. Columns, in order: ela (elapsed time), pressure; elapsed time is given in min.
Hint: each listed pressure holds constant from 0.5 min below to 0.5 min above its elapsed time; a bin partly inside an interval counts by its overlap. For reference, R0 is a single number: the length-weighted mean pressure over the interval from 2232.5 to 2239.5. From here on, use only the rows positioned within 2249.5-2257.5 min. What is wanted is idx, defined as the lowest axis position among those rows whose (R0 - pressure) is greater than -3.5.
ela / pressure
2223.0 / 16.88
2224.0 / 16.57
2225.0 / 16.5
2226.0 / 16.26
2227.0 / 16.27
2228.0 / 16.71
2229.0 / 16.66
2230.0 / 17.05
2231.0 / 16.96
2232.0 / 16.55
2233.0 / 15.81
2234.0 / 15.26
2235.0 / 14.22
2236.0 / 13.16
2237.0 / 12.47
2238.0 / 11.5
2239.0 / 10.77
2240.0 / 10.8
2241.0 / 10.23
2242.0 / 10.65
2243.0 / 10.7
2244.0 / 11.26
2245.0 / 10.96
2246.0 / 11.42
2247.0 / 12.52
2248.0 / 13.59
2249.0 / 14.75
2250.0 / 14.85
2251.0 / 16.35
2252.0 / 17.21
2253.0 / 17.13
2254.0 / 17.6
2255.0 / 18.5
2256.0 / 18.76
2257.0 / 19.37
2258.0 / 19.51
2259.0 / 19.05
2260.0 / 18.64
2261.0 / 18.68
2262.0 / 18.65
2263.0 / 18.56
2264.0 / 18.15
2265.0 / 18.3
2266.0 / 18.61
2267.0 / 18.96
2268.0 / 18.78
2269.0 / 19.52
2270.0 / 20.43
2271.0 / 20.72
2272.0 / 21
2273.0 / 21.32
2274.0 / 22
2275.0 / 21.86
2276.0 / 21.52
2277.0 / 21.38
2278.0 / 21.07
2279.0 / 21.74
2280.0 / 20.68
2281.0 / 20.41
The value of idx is 2250.0 min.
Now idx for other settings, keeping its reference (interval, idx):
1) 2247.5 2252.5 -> 2248.0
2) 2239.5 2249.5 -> 2240.0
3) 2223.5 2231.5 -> 2224.0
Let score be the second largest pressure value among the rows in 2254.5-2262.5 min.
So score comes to 19.37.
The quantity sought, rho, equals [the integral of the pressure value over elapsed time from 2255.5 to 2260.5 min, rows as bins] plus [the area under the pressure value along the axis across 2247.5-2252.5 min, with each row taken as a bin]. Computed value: 172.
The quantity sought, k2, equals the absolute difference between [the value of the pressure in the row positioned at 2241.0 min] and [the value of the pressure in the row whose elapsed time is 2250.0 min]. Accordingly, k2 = 4.6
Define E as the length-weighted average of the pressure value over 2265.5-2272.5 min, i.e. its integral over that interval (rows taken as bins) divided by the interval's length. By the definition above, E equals 19.7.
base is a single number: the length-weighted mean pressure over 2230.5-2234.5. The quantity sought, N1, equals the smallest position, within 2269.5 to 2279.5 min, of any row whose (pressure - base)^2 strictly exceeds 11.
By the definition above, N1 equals 2270.0 min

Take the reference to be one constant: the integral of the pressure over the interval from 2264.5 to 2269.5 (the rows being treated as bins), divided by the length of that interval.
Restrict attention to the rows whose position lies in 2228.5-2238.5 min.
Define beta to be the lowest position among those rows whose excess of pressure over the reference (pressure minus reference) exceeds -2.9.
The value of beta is 2229.0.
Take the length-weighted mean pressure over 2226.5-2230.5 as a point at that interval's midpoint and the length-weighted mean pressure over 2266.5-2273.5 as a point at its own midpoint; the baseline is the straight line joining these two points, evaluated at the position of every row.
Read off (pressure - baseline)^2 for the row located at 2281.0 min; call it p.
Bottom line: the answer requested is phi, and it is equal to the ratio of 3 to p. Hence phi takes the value 8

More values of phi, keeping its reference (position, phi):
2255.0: 23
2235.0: 0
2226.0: 71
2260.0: 7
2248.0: 0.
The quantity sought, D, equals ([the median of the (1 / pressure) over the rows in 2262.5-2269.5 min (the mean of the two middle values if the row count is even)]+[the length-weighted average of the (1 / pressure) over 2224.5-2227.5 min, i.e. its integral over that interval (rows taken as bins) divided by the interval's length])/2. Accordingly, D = 0.057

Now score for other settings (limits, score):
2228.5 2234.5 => 16.96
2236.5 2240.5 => 11.5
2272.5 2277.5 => 21.86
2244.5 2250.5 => 14.75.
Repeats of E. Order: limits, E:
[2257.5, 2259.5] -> 19.3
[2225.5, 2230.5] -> 16.6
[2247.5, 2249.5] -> 14.2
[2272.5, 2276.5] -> 21.7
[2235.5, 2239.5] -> 12.0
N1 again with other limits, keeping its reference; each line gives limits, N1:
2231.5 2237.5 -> 2237.0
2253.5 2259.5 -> 2258.0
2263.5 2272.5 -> 2269.0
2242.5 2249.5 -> 2243.0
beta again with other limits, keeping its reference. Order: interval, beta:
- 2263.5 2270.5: 2264.0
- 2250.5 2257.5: 2251.0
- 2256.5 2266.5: 2257.0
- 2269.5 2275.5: 2270.0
